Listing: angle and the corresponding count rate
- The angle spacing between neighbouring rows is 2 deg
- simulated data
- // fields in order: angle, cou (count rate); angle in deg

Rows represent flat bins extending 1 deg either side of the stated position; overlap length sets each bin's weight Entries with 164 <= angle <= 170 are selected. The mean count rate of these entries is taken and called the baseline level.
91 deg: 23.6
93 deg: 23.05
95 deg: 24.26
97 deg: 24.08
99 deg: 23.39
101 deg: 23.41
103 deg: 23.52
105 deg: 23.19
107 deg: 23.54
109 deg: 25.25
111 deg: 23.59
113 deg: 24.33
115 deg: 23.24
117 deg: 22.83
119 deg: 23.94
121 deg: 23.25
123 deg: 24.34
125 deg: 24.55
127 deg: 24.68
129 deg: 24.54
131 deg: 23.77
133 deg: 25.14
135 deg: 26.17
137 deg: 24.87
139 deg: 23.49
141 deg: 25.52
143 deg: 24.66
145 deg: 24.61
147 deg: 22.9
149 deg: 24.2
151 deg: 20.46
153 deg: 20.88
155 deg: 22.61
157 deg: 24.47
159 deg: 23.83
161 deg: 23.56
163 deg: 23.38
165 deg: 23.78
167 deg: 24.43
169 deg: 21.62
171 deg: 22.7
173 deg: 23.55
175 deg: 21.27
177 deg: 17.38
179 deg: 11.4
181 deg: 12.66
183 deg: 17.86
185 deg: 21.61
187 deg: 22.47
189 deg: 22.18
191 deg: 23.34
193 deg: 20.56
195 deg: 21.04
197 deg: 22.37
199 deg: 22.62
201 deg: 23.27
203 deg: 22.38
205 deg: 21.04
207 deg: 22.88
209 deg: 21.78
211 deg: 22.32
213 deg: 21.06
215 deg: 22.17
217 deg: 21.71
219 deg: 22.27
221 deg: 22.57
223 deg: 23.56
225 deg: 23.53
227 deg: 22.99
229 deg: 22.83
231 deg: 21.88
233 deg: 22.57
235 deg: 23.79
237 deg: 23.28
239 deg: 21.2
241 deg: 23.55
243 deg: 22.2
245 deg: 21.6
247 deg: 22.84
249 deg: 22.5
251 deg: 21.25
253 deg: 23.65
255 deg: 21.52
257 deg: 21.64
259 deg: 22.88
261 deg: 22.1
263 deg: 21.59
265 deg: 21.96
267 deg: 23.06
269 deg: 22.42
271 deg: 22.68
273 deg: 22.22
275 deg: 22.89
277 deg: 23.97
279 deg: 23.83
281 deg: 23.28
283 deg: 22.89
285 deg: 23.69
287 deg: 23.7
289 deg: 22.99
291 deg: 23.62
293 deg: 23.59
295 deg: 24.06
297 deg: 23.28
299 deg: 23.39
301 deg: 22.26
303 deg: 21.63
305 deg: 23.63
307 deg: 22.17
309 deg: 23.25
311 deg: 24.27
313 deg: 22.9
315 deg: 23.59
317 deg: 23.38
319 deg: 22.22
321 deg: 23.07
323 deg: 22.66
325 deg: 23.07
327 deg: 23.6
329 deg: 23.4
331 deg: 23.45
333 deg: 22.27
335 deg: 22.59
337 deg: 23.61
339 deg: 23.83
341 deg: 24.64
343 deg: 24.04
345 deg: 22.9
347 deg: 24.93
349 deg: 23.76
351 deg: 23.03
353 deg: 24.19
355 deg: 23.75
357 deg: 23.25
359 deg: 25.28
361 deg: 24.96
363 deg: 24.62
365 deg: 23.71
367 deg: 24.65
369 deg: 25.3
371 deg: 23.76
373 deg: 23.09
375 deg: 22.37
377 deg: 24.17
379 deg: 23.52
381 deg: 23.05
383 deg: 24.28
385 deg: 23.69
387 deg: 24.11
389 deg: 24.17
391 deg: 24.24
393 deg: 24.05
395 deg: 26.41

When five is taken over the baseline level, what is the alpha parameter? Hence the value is 0.215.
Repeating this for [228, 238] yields 0.219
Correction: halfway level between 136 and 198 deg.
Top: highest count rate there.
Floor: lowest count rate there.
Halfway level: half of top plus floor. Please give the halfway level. 18.5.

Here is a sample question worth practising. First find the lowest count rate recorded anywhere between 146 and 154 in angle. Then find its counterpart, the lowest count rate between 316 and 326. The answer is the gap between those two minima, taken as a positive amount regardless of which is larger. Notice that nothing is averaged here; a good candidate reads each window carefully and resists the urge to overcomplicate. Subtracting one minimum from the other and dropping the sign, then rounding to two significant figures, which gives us 1.8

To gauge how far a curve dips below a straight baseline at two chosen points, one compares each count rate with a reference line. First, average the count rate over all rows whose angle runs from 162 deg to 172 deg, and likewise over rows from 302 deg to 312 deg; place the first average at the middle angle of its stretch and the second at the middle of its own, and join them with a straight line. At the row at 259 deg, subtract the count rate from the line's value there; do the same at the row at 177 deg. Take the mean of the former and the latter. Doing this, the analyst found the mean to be 3.0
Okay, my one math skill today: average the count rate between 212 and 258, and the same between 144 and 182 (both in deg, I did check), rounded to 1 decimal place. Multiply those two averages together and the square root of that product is 22.0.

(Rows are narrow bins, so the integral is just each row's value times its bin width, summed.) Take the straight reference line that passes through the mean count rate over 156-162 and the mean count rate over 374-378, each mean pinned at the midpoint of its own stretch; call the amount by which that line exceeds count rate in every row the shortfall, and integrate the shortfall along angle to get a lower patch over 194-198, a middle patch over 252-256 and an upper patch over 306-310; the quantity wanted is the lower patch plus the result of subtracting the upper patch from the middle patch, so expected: 10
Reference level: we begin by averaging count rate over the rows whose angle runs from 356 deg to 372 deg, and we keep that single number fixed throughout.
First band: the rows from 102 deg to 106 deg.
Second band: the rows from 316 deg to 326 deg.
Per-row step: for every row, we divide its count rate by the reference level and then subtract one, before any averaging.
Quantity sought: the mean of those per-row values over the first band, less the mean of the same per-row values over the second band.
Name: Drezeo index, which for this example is 0.02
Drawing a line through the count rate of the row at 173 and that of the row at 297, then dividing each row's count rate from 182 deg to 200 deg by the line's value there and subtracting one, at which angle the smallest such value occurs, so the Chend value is 183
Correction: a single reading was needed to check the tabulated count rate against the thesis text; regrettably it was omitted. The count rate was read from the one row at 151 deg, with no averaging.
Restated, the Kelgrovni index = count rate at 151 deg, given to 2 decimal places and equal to 20.46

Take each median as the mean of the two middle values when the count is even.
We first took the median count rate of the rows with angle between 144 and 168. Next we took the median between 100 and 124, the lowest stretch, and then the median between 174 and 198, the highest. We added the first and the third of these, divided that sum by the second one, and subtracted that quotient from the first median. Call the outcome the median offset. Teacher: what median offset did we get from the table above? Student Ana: 21.76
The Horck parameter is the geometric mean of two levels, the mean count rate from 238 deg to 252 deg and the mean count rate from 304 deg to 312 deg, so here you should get 22.7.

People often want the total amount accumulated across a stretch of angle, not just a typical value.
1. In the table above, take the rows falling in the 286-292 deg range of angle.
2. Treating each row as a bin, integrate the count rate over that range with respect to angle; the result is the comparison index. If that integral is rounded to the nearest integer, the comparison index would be 141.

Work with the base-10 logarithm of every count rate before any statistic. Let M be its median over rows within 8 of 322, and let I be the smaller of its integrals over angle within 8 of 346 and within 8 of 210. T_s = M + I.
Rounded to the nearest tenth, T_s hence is 22.8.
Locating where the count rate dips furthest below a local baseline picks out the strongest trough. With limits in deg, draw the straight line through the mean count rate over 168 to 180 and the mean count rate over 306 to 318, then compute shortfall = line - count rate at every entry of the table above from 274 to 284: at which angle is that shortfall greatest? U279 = 283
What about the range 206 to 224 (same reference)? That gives 213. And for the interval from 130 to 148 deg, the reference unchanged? 147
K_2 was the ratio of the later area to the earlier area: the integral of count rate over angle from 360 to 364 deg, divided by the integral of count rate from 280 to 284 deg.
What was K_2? 1.07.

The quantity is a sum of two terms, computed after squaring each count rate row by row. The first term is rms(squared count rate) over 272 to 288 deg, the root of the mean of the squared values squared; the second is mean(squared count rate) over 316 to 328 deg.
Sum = 1073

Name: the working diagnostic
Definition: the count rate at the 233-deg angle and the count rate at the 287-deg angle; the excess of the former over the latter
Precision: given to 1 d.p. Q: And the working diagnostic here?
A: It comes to -1.1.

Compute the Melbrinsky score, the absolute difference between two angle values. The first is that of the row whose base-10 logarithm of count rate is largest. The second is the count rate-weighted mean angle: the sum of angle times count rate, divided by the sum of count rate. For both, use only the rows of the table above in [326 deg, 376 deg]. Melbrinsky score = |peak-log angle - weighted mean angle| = 17.9 deg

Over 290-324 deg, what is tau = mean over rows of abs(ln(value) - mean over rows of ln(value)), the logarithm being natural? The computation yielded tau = 0.025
